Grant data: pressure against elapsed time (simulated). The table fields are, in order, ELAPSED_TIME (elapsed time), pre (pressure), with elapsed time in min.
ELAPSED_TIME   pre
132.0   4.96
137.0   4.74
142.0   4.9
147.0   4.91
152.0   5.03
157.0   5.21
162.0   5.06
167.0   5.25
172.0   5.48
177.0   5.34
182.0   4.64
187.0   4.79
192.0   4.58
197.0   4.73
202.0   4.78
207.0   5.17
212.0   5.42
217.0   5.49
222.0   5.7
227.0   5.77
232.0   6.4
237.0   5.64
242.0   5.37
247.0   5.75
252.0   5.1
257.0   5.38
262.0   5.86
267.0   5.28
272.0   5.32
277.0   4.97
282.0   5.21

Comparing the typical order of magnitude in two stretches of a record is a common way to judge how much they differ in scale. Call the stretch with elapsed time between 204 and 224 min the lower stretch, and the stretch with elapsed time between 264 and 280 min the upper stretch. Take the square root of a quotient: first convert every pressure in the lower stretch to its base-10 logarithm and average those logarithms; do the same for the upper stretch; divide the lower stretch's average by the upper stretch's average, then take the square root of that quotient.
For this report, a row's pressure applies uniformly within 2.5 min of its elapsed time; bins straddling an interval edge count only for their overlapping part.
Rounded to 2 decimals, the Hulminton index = 1.01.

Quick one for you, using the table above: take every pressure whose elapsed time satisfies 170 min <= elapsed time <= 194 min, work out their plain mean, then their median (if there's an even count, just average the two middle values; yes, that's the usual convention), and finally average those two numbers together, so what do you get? 4.88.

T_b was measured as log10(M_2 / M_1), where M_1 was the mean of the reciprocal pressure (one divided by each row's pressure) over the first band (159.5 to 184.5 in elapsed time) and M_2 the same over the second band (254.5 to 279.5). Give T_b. -0.017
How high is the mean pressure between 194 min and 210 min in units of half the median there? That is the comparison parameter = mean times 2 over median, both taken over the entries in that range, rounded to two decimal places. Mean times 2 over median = 2.05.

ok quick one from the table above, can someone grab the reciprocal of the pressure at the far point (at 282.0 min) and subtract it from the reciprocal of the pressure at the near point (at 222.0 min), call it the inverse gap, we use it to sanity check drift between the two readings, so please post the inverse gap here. -0.016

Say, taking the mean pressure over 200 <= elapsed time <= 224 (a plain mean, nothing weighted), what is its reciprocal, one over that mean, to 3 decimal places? 0.188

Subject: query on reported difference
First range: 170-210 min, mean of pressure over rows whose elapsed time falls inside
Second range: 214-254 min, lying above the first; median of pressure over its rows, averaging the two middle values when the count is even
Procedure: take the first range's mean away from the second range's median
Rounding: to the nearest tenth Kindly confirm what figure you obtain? 0.7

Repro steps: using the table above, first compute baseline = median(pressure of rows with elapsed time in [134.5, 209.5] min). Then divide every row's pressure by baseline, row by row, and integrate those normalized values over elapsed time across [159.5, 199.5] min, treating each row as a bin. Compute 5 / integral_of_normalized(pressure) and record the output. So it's 0.123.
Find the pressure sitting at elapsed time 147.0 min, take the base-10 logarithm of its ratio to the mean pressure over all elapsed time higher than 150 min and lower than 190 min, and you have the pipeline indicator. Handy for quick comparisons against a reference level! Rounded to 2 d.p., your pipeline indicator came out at -0.02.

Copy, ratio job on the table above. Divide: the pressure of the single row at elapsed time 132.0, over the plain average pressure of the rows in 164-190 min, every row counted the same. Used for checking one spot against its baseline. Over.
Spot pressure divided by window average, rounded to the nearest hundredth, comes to 0.97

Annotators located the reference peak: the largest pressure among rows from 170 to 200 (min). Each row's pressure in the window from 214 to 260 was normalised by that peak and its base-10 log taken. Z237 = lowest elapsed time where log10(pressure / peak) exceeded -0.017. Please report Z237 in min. 217.0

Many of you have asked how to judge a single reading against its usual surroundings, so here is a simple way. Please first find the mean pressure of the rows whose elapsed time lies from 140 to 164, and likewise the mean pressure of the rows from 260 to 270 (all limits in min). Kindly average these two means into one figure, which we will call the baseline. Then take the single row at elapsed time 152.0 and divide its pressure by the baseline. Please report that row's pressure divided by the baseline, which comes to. 0.95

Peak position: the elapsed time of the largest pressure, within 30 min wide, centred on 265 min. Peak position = 262.0 min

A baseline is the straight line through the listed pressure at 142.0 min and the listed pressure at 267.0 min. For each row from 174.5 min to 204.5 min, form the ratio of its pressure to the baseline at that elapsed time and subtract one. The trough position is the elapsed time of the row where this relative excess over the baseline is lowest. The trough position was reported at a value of 192.0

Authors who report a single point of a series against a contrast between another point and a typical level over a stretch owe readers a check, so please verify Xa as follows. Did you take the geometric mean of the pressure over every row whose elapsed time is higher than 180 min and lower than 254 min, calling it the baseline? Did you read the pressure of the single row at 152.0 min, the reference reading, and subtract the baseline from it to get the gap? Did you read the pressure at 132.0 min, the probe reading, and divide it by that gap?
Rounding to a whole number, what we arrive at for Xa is -21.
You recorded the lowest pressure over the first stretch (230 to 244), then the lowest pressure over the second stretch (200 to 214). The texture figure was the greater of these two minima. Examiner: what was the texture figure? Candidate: 5.37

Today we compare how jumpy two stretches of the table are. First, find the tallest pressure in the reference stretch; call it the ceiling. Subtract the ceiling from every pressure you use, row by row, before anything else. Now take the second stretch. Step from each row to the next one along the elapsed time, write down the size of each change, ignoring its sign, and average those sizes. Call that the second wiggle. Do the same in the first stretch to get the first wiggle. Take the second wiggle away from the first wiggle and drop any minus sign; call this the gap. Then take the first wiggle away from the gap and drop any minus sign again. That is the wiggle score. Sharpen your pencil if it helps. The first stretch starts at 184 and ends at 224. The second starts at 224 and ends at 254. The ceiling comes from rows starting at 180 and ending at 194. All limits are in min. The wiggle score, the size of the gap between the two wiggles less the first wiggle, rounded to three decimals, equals 0.158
